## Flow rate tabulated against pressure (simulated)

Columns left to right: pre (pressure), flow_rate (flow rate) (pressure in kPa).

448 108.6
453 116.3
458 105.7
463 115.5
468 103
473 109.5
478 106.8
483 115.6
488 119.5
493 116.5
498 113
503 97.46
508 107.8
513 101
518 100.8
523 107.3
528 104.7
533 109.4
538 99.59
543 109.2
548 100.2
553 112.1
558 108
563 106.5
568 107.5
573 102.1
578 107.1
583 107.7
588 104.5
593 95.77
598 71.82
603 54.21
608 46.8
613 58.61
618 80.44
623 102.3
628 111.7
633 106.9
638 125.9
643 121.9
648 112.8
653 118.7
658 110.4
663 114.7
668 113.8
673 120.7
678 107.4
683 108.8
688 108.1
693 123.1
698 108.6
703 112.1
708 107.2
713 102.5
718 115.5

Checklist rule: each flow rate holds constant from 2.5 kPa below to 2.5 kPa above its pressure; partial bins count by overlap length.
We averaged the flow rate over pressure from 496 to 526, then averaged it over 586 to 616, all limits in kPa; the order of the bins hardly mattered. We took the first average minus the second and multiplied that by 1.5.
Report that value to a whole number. 49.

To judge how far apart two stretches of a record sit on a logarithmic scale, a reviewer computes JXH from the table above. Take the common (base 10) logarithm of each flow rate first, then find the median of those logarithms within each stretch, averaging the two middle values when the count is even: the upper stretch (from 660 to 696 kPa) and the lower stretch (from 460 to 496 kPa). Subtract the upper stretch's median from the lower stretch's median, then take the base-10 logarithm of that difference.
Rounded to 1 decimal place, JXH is -2.2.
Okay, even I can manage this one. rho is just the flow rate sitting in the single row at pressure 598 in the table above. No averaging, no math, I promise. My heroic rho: 71.82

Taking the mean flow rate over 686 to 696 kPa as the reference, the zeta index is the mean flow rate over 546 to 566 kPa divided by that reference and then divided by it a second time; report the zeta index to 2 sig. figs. 0.0080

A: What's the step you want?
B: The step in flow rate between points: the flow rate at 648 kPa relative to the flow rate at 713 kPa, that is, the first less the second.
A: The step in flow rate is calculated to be 10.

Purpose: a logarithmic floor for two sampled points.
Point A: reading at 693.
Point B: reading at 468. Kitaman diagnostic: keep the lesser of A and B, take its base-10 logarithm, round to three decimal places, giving 2.013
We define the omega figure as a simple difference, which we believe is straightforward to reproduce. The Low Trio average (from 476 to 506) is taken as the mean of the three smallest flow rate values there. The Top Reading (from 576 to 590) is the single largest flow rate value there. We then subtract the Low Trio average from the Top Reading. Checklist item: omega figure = 2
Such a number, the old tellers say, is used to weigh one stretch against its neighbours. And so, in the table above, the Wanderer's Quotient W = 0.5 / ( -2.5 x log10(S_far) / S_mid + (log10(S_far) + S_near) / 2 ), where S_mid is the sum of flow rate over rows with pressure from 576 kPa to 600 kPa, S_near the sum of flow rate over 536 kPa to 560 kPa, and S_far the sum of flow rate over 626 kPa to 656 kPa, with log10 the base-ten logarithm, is 0.0019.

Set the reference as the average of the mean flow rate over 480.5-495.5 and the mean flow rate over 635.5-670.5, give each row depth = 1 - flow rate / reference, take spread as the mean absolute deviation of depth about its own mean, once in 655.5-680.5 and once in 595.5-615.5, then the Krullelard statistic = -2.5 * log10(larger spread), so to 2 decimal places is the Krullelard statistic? 3.00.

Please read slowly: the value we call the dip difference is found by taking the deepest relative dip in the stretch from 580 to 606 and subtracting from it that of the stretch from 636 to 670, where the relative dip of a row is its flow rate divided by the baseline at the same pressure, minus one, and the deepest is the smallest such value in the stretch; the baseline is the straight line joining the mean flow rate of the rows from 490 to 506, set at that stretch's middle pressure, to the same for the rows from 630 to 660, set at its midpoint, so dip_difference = -0.47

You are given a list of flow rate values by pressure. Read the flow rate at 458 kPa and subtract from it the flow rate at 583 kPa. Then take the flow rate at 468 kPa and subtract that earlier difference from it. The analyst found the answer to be 105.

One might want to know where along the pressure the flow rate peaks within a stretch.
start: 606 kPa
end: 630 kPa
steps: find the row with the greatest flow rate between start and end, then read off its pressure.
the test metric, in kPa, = 628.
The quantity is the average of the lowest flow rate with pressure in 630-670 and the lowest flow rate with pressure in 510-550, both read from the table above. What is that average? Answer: 103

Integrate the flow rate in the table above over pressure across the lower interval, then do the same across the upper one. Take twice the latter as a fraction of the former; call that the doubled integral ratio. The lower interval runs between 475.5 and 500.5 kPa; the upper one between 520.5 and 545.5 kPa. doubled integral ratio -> 1.9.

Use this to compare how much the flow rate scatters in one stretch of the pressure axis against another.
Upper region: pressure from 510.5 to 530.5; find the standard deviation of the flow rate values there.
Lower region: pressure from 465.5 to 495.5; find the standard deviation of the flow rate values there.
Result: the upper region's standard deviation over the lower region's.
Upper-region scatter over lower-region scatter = 0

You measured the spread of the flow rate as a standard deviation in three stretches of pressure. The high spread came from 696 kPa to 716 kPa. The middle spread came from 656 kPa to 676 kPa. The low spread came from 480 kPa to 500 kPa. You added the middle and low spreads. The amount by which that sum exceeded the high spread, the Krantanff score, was 3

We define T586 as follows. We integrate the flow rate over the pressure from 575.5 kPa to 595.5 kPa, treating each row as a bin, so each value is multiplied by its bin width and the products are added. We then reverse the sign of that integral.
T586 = -2075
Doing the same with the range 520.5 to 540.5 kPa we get -2105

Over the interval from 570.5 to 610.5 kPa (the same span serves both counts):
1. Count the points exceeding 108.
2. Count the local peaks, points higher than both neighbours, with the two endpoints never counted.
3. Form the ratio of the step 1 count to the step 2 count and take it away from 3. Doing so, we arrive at 3.0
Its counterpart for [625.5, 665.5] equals -0.5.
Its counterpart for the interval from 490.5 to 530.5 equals 2.0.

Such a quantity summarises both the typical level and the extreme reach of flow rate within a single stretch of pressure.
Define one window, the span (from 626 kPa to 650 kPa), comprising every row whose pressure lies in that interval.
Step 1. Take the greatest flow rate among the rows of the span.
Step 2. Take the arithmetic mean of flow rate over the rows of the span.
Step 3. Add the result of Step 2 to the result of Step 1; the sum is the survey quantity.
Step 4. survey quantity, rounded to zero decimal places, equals 242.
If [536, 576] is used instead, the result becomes 218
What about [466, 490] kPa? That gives 230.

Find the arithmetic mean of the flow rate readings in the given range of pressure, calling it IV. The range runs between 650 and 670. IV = 114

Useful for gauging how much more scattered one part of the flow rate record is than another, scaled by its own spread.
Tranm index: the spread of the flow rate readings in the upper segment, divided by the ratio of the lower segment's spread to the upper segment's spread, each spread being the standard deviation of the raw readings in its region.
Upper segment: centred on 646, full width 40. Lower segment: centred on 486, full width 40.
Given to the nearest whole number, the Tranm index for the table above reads 5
